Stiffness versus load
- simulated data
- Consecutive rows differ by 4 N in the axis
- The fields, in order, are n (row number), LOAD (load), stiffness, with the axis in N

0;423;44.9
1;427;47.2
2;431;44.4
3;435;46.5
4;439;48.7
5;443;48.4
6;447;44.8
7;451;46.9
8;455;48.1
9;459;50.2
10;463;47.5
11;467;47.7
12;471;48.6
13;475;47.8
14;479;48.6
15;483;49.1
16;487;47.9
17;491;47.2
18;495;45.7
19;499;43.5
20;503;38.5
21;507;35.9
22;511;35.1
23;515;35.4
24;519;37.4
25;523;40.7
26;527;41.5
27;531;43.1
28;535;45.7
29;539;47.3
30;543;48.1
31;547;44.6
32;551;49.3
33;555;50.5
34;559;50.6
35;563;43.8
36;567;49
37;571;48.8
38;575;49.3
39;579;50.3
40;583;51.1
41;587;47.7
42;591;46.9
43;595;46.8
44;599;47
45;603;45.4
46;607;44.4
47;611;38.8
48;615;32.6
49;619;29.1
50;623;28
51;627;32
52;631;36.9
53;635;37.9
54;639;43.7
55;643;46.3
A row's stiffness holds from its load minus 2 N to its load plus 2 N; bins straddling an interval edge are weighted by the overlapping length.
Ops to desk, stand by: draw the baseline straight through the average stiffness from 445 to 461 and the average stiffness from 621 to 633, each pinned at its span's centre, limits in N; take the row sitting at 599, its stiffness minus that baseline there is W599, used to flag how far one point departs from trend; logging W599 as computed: 12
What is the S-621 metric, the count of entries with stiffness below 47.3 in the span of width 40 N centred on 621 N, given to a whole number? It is 10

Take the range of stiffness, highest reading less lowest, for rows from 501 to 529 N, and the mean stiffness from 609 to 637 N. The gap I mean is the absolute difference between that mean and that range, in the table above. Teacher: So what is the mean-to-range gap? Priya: 27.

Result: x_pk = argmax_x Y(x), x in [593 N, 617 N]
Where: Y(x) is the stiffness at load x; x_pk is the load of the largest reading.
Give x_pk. 599 N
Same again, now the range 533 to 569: 559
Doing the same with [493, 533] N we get 495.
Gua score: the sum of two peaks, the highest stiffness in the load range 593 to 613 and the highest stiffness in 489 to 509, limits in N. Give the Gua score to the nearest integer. 94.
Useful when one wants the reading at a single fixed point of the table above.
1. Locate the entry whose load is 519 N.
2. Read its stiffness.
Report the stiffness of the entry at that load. 37.4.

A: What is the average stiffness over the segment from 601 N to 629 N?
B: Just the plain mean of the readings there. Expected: 35.8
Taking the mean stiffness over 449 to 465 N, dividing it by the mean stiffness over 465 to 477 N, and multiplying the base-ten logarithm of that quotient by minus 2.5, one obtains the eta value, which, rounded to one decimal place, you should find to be 0.0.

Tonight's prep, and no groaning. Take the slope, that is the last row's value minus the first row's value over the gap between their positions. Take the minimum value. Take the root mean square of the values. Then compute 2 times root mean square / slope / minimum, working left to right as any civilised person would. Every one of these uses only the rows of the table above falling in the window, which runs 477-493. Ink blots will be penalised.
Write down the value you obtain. -18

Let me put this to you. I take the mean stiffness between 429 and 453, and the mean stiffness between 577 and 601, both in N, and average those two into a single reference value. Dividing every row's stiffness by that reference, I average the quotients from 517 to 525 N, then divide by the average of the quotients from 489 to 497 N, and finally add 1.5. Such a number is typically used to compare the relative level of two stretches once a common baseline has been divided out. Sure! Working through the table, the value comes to 2.34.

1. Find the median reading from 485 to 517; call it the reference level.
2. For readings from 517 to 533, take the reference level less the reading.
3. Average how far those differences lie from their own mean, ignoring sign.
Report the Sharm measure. 1.6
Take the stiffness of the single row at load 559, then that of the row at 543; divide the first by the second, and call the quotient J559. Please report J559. 1.05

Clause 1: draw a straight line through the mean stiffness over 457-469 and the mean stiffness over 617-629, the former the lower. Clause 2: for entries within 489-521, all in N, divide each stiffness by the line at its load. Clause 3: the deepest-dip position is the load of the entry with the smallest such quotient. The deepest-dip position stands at 511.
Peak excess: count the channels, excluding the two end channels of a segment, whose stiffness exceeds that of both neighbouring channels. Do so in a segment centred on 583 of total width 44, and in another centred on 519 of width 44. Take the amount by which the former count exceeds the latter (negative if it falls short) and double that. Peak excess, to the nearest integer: 6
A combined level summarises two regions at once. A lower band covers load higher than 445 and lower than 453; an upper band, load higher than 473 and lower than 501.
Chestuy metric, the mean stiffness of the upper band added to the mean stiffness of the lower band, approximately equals 93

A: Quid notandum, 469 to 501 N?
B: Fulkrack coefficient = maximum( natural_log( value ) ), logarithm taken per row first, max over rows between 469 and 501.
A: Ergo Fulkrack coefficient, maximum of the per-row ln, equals 3.89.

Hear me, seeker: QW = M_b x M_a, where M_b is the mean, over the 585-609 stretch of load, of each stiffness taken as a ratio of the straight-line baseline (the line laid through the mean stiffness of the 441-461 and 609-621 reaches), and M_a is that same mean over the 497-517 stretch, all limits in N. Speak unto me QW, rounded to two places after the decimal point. 1.16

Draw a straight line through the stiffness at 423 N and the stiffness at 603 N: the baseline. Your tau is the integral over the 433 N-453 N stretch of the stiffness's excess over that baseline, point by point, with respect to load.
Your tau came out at 42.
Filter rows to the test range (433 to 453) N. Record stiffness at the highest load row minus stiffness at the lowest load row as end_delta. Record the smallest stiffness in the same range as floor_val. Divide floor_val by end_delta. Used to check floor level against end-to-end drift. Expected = 112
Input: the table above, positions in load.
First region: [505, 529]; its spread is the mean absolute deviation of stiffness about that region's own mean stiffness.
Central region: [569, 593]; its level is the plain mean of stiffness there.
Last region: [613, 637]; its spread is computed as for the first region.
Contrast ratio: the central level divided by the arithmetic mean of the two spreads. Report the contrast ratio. 18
